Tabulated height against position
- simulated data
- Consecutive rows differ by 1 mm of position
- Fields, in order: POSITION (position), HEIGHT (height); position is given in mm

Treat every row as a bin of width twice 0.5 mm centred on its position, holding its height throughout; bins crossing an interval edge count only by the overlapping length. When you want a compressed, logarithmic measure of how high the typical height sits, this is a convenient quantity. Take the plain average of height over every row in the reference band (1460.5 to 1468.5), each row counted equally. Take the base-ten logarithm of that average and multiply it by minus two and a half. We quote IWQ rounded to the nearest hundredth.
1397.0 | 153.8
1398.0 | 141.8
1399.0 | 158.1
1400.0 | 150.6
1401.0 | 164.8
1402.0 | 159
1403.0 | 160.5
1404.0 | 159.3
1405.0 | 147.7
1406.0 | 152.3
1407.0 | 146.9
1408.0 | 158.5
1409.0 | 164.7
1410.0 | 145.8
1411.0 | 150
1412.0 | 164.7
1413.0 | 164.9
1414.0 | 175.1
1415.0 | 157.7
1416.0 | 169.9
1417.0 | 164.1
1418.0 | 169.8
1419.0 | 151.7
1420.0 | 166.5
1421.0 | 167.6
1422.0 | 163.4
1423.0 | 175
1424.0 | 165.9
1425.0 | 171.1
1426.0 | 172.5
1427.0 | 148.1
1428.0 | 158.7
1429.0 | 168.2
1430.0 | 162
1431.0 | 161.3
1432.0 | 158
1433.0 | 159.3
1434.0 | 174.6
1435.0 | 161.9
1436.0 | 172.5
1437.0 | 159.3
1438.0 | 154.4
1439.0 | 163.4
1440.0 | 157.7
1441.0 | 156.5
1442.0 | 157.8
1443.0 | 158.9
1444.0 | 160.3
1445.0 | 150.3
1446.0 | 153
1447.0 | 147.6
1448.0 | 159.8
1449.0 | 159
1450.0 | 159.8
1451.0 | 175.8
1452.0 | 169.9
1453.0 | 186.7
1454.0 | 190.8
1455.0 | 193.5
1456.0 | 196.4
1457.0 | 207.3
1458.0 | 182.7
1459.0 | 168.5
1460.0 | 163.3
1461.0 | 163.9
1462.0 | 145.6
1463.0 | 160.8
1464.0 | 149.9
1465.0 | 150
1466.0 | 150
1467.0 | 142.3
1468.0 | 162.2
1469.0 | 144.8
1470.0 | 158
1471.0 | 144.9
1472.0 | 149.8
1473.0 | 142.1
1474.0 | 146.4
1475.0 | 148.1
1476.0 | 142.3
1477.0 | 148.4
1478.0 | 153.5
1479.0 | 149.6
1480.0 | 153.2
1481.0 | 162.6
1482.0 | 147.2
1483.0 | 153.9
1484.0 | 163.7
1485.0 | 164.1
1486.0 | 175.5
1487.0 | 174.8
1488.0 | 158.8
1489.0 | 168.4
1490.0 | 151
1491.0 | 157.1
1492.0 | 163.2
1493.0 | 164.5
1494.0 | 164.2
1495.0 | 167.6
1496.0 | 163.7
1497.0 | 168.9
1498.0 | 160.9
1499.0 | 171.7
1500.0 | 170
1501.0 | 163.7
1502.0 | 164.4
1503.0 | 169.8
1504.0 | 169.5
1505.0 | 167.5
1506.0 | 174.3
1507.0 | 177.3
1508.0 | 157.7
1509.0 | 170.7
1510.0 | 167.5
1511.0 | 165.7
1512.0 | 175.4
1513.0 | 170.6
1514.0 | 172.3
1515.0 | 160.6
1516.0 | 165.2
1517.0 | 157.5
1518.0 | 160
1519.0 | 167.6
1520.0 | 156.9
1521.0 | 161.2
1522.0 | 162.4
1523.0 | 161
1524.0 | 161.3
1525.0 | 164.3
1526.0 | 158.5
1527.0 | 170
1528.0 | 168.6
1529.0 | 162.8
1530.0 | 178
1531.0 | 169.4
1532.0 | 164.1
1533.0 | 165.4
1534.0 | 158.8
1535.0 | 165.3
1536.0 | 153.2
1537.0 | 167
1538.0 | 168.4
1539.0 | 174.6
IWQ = -5.46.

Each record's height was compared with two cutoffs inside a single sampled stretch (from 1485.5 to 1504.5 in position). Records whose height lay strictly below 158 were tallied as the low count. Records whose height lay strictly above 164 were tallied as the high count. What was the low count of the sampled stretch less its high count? -10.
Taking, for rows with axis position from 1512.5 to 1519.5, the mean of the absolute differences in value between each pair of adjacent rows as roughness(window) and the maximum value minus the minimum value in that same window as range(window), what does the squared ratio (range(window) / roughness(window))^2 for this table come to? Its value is 6.2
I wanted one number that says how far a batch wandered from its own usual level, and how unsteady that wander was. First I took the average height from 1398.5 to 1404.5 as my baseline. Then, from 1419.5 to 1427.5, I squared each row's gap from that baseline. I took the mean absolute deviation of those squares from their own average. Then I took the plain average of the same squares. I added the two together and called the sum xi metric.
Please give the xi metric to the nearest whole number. 181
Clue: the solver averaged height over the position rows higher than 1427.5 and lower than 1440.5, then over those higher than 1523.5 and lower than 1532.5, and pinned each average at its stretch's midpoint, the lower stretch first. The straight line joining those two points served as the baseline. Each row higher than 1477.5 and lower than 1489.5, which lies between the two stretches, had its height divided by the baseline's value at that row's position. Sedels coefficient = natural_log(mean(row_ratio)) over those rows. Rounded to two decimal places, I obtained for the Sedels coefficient -0.02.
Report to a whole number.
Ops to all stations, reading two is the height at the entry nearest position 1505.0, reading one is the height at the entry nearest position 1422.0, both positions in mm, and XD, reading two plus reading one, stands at 331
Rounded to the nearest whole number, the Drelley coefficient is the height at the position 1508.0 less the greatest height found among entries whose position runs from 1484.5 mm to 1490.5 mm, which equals -18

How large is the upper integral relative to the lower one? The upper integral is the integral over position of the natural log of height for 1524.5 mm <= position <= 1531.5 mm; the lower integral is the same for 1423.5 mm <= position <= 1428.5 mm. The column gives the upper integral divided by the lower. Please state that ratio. 1.4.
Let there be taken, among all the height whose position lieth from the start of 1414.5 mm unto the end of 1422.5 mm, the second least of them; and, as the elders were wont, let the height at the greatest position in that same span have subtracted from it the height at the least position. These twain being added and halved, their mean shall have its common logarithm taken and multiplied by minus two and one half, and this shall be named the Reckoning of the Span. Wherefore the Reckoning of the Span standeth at -4.78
